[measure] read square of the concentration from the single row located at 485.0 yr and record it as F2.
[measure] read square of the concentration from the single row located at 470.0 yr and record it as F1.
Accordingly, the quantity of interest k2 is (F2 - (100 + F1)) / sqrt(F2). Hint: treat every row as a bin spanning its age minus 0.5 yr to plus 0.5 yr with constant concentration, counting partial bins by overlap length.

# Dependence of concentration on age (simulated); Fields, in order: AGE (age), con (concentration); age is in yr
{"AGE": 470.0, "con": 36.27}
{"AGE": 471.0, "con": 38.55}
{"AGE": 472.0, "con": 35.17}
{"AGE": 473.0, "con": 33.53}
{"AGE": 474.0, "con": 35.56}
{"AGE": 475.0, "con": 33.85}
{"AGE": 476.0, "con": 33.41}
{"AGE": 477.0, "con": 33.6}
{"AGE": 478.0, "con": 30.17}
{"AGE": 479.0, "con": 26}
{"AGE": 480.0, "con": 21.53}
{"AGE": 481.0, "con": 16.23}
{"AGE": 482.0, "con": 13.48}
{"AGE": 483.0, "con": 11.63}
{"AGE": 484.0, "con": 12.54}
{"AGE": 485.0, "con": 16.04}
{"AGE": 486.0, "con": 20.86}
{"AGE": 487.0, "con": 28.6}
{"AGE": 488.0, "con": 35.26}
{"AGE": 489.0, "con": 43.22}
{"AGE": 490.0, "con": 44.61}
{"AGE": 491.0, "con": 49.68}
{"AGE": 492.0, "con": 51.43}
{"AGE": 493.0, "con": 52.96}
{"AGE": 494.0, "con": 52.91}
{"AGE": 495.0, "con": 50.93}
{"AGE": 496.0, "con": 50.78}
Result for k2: -72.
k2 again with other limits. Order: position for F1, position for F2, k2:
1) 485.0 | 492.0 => 44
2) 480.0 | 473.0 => 17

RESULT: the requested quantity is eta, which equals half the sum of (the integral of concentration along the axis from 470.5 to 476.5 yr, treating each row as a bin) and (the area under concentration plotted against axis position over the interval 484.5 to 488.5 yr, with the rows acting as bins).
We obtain 155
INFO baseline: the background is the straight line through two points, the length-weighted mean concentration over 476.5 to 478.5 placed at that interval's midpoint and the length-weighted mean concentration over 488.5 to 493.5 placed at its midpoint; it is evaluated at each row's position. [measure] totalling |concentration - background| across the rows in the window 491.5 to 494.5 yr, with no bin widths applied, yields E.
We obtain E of 5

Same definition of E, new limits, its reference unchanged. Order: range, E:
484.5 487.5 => 61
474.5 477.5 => 11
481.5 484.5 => 78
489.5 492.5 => 6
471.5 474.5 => 25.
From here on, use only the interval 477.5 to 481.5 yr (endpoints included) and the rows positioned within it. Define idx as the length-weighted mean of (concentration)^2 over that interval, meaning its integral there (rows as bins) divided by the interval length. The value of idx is 578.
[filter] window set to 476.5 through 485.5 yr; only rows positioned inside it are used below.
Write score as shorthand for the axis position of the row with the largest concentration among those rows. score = 477.0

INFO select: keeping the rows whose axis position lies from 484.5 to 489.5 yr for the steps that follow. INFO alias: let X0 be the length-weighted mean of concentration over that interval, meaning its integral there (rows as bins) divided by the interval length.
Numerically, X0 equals 29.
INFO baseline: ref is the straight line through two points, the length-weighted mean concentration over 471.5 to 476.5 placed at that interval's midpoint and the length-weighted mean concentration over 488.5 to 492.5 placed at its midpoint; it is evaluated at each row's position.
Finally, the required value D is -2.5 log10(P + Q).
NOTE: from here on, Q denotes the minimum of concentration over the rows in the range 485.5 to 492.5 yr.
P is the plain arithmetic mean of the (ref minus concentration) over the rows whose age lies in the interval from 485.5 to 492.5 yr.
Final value -3.61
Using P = 7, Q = 20.86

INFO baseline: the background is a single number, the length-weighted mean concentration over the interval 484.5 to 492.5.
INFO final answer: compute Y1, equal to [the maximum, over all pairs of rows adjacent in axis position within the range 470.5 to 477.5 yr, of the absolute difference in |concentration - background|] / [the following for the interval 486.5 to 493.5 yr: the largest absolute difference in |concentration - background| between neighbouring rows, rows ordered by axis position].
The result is 0.3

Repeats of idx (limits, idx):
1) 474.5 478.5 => 1075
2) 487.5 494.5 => 2260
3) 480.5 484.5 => 184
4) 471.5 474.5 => 1209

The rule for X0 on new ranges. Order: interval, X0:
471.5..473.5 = 34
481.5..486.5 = 15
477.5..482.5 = 21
